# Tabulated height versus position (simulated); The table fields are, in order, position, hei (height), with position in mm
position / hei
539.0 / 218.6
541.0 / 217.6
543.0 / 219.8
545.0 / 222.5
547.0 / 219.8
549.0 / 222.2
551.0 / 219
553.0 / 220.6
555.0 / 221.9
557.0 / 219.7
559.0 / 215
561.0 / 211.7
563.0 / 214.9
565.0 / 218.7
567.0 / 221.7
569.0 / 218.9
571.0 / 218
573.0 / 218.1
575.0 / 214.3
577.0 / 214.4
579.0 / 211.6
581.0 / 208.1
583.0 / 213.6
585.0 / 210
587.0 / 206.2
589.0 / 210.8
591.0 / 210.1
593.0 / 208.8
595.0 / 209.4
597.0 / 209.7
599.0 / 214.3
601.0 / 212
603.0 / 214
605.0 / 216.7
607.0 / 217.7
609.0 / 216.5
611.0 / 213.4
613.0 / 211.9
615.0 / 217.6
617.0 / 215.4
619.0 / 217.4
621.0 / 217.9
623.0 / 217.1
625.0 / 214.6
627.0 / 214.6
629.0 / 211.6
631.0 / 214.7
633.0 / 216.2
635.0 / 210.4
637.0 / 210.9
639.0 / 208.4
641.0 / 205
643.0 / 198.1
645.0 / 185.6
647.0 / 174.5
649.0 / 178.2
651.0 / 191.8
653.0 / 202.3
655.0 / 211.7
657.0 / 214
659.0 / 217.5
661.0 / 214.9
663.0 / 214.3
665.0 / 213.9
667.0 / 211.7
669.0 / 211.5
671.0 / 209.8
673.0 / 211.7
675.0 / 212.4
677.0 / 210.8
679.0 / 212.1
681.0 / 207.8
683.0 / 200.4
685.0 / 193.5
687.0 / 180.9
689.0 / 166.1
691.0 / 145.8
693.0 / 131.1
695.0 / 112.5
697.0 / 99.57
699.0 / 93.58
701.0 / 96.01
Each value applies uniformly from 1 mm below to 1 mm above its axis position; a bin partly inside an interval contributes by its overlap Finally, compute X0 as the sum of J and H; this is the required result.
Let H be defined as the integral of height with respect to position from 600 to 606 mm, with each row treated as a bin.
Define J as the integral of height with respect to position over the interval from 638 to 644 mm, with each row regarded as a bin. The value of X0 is 2508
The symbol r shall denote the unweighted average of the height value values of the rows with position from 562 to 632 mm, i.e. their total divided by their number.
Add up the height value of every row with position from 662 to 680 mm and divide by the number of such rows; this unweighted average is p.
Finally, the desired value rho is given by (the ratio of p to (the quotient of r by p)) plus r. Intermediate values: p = 212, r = 214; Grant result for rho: 424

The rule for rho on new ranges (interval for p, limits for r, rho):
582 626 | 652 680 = 427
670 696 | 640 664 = 370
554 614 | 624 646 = 428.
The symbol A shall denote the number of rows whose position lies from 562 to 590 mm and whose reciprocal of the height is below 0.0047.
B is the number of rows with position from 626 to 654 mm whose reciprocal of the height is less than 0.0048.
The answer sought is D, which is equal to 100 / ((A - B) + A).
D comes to 9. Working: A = 9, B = 7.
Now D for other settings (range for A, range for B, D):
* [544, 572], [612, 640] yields 8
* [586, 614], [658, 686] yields 100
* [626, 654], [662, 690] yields -33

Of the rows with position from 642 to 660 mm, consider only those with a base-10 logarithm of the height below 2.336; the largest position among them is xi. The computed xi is 657.0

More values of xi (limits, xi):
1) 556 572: 563.0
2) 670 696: 695.0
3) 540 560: 559.0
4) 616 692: 691.0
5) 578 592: 591.0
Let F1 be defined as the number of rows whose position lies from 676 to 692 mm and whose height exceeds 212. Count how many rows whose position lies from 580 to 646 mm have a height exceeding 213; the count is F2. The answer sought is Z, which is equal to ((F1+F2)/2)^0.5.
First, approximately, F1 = 1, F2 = 16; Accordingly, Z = 2.9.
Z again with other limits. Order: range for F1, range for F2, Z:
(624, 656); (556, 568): 2.1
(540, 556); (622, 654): 2.5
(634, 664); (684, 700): 1.4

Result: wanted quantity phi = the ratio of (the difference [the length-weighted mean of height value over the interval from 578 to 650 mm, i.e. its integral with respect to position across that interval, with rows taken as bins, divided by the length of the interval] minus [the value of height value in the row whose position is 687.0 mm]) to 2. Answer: 14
